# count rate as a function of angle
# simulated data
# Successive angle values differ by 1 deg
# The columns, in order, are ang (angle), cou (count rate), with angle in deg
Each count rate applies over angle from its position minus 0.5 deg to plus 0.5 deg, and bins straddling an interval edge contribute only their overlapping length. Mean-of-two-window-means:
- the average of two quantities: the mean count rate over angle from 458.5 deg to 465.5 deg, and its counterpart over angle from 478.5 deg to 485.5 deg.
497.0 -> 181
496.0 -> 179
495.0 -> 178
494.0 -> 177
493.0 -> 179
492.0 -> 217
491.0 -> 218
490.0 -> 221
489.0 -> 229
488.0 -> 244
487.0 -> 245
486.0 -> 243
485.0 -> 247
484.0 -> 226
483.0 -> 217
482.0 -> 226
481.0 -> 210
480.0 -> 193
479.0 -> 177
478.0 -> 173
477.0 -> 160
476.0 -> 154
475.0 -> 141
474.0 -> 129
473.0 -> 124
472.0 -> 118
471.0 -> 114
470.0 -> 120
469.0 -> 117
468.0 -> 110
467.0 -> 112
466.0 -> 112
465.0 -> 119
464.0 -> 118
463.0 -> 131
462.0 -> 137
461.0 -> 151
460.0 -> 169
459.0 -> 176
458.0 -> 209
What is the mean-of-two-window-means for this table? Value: 178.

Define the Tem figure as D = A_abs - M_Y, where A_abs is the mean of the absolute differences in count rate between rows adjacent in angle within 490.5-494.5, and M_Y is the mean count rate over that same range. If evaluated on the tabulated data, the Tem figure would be -184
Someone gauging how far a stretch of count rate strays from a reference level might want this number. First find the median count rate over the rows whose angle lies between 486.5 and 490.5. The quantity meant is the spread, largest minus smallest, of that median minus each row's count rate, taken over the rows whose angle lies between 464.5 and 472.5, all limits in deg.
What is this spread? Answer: 10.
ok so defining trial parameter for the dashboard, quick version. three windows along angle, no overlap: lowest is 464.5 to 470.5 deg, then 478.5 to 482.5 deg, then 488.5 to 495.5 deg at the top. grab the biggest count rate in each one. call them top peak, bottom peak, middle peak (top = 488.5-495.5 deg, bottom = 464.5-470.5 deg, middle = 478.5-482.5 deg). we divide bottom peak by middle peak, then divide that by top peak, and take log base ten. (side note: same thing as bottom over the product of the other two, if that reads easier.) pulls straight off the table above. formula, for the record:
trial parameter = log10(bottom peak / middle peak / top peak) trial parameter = -2.63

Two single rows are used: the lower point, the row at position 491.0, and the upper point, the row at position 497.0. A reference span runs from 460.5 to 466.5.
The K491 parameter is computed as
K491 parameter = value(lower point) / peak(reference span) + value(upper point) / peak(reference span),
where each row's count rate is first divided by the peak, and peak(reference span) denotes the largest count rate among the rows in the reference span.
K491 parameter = 2.64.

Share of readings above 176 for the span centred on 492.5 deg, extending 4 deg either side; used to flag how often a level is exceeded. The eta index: 1.00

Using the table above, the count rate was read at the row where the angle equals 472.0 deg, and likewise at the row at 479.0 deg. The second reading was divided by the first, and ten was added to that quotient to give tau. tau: 11.5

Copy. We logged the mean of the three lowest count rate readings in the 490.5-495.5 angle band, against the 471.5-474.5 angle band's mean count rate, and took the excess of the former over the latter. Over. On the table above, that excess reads 54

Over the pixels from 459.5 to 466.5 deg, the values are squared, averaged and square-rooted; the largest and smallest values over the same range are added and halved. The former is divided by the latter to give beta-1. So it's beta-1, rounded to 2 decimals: 0.96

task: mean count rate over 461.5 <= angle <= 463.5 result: 134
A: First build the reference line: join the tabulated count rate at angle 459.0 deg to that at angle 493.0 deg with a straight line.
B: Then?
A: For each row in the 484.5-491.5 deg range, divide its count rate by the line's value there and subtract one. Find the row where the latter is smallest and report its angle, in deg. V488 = 491.0 deg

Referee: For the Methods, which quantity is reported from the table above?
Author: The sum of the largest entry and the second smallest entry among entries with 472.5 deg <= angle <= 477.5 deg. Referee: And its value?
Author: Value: 289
